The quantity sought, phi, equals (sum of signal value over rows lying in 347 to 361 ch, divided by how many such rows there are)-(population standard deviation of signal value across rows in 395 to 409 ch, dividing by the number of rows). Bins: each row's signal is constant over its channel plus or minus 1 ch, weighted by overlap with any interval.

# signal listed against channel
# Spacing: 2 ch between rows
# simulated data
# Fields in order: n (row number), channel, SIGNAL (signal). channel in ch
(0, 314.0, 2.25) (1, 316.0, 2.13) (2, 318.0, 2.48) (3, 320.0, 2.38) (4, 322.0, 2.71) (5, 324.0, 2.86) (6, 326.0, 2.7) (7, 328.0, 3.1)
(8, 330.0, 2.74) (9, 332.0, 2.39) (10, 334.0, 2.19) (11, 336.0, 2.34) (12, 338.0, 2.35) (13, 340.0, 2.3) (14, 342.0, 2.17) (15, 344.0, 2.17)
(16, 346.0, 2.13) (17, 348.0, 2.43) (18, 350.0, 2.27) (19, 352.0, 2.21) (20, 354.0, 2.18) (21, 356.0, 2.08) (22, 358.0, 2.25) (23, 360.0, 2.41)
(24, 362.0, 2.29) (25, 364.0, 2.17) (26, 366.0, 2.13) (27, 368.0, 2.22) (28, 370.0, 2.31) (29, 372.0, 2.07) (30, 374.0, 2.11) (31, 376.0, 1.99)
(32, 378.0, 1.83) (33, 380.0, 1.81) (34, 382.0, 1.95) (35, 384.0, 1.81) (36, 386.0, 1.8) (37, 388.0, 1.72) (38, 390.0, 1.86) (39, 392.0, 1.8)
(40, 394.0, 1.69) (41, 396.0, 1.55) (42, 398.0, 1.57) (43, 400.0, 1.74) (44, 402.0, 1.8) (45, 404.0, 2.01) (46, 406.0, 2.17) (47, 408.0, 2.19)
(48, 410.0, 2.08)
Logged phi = 2.01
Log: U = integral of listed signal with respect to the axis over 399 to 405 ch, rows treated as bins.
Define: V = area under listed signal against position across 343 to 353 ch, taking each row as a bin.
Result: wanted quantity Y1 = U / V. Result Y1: 0.50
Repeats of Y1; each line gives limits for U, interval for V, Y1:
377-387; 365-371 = 1.38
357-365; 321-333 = 0.55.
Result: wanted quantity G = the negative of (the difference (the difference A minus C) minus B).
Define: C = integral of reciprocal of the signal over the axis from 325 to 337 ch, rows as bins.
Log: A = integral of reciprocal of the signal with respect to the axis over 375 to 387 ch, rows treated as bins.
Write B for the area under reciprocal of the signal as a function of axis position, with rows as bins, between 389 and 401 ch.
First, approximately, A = 6.4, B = 7.1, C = 4.72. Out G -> 5.4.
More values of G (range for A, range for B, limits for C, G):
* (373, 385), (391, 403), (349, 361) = 6.2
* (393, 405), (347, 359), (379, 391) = 5.0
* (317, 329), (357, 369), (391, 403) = 8.0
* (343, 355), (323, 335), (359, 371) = 4.5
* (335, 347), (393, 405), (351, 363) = 7.0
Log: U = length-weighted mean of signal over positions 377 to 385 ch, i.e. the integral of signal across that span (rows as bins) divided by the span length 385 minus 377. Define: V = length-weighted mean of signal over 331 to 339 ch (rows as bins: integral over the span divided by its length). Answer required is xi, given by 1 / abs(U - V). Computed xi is 2.1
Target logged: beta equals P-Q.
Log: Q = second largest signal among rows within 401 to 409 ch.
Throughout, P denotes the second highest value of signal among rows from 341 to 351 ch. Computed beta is 0.1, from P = 2.27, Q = 2.17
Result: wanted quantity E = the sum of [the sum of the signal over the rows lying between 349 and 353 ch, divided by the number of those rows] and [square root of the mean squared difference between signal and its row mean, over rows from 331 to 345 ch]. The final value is 2.33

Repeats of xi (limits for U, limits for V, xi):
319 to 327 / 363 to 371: 2.2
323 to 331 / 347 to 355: 1.7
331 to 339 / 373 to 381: 2.6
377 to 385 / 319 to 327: 1.2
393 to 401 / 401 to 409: 2.5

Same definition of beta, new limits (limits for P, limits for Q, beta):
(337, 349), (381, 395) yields 0.5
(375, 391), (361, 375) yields -0.3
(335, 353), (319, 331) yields -0.5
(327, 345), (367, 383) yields 0.5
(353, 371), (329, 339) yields -0.1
